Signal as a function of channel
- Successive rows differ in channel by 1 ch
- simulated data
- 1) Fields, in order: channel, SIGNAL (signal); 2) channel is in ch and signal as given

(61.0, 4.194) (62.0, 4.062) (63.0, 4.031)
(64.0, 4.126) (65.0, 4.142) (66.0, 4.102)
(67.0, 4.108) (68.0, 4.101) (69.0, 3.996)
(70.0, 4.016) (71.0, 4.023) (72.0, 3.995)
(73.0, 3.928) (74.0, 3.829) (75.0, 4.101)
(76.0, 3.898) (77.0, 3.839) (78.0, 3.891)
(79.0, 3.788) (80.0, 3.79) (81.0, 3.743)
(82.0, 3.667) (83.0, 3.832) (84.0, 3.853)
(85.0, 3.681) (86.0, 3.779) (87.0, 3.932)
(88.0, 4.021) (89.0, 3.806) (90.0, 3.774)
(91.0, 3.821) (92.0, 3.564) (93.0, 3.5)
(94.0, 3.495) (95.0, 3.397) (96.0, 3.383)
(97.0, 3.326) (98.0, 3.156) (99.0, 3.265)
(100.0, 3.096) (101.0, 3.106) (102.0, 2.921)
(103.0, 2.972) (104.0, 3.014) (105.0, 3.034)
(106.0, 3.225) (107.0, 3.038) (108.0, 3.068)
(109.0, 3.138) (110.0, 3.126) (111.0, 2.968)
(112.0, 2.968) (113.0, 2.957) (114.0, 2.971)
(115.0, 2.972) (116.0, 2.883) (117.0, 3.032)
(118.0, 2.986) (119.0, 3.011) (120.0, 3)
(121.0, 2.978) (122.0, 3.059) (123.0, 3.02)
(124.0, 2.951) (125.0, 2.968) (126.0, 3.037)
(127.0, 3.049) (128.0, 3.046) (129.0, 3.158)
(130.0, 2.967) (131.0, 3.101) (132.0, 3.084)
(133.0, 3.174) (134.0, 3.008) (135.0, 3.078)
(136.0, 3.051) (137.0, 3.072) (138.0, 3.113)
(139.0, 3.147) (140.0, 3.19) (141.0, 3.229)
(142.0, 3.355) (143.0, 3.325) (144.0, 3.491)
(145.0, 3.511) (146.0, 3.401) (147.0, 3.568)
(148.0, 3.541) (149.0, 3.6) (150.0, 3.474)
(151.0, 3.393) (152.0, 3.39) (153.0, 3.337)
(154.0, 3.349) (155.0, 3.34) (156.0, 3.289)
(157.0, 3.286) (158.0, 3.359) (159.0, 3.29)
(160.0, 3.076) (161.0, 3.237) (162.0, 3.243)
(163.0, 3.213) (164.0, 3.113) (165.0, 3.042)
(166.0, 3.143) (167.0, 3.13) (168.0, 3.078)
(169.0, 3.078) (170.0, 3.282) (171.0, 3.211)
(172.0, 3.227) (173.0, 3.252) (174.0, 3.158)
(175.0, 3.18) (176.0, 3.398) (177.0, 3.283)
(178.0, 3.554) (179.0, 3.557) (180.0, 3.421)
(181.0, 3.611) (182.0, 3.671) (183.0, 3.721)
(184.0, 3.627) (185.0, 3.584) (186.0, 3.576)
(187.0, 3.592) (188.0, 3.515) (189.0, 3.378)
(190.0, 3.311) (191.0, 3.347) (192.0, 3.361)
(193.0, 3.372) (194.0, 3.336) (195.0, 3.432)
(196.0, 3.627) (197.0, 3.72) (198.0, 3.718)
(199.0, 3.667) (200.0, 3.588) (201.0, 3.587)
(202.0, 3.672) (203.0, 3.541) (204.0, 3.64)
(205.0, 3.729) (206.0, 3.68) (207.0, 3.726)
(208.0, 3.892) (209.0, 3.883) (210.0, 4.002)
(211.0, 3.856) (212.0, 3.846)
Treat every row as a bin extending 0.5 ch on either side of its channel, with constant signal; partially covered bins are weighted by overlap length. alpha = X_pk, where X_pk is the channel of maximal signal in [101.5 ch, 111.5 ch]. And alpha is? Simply 106.0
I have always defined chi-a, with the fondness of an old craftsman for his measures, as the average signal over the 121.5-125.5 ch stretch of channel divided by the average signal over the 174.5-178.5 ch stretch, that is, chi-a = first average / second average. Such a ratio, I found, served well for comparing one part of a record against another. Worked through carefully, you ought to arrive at 0.89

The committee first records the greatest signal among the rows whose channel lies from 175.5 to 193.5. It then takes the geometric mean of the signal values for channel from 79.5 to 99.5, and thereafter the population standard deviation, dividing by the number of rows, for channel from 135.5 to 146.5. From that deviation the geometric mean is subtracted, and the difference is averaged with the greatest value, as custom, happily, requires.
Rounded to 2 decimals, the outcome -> 0.12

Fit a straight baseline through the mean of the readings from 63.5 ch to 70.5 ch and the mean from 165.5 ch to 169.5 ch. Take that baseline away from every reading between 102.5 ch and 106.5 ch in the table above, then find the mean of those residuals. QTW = -0.66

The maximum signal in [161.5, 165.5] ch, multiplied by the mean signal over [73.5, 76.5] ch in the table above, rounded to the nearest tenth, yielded 12.8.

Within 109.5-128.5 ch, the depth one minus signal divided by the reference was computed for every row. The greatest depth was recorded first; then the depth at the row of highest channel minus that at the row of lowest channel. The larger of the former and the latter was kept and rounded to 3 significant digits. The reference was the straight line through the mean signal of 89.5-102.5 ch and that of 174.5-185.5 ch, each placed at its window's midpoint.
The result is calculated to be 0.153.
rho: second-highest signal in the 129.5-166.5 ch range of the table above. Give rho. 3.568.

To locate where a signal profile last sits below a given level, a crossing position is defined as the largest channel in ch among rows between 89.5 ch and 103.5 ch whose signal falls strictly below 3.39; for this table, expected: 103.0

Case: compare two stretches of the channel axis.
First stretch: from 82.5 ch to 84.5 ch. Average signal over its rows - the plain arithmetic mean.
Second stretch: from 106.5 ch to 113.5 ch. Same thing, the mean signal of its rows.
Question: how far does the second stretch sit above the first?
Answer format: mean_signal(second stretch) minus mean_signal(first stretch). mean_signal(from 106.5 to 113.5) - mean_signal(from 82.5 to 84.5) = -0.80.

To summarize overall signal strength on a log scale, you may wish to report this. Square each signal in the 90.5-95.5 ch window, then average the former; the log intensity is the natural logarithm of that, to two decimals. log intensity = 2.54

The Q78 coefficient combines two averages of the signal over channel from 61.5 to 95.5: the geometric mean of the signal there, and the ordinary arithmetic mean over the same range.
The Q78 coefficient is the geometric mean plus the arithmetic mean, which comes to 7.74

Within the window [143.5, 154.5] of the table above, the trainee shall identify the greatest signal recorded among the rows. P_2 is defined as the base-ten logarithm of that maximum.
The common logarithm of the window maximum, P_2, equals 0.56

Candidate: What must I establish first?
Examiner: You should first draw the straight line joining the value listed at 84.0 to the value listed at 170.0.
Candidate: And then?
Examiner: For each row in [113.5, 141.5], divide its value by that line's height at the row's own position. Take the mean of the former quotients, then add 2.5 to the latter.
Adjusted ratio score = 3.36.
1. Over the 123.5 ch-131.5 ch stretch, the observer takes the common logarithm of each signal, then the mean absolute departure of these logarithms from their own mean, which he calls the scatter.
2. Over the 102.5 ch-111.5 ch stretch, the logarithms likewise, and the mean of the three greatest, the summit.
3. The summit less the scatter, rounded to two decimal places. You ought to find 0.49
